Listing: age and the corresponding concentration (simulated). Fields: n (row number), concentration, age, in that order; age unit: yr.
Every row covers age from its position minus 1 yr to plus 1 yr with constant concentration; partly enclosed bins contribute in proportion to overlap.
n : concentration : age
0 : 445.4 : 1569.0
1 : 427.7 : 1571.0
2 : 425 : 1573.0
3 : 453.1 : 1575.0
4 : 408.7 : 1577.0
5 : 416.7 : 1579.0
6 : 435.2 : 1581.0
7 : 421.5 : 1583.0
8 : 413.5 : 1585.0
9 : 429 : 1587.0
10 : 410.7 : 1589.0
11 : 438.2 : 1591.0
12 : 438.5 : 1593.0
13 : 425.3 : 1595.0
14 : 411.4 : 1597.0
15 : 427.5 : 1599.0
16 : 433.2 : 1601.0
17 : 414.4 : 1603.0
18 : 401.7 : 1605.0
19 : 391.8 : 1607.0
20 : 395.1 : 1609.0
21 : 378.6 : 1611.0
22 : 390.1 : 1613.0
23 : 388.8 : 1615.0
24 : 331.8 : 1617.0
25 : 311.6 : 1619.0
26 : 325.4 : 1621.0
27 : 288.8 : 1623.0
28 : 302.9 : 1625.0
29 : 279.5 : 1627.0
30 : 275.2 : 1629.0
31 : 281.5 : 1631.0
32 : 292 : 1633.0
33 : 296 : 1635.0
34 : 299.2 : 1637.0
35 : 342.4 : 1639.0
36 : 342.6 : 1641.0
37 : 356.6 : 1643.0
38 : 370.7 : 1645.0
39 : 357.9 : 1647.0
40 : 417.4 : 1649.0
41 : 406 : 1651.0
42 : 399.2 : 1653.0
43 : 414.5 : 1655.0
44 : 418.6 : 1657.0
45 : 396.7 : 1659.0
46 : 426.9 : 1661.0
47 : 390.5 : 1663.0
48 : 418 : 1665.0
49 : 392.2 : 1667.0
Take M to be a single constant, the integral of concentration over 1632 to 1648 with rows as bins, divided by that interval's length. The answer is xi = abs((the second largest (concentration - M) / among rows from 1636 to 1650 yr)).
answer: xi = 39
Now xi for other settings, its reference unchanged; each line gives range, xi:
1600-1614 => 82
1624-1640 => 29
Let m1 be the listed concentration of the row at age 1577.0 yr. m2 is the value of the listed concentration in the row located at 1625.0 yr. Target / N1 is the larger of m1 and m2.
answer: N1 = 409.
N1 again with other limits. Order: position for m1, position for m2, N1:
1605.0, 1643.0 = 402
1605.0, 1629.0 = 402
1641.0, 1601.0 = 433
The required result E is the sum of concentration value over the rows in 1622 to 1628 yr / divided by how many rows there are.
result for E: 290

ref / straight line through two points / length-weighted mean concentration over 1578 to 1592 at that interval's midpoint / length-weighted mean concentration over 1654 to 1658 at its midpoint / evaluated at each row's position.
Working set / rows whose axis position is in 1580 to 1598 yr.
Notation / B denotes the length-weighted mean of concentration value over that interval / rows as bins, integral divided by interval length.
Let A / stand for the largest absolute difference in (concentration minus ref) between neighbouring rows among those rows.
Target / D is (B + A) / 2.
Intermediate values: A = 28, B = 425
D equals 226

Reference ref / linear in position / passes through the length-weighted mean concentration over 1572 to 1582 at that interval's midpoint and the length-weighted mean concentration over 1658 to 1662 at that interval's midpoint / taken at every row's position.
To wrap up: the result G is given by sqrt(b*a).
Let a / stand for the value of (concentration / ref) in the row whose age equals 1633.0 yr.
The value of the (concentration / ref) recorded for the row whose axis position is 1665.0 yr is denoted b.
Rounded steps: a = 0.70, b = 1.02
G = 0.84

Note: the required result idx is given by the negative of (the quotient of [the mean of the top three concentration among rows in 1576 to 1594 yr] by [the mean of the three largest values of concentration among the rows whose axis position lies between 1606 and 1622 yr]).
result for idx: -1.11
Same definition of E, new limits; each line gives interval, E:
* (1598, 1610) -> 411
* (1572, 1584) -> 427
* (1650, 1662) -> 410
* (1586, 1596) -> 428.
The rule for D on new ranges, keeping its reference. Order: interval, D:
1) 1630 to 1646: 183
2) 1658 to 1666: 222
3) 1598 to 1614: 211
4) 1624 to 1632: 154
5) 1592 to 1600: 221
